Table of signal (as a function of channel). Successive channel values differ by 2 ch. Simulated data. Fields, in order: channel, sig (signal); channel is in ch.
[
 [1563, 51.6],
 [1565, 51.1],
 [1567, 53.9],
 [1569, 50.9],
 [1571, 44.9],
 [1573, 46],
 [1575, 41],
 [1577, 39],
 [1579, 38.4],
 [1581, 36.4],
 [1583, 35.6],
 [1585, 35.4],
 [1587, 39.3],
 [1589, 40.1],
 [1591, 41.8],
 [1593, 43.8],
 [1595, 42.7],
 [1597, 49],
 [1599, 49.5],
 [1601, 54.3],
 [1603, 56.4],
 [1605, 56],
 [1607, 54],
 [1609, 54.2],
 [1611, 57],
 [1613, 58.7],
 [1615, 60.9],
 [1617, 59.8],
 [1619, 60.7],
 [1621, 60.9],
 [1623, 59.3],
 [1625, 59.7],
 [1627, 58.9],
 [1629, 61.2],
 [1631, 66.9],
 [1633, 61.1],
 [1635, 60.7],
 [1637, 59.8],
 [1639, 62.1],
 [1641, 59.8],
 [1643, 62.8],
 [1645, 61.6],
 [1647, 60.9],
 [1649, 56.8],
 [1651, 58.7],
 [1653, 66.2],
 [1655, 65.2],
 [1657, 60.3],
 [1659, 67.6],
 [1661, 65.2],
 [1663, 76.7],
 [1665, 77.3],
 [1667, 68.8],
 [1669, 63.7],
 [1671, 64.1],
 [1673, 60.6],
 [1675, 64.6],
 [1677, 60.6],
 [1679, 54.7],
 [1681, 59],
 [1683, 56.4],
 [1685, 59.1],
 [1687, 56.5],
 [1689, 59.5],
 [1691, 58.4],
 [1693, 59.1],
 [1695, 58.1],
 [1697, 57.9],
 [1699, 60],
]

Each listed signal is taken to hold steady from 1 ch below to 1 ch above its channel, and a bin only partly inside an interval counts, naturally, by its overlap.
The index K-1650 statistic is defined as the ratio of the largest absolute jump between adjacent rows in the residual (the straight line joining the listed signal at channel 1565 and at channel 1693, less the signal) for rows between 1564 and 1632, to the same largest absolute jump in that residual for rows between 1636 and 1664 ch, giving 0.54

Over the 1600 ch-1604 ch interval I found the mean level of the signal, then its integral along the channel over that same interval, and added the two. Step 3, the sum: 277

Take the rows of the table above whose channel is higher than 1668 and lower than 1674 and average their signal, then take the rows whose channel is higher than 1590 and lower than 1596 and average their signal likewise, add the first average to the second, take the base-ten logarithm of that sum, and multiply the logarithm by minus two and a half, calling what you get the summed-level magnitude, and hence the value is -5.06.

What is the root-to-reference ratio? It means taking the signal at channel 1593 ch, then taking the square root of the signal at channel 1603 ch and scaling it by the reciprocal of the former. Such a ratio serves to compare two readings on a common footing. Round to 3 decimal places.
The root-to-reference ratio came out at 0.171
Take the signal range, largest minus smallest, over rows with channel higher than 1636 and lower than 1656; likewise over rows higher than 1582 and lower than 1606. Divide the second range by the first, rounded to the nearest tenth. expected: 2.2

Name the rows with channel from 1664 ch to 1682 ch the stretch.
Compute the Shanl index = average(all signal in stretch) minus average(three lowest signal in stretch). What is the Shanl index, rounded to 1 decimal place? 5.6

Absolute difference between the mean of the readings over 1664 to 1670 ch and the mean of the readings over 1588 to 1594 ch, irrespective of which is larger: 28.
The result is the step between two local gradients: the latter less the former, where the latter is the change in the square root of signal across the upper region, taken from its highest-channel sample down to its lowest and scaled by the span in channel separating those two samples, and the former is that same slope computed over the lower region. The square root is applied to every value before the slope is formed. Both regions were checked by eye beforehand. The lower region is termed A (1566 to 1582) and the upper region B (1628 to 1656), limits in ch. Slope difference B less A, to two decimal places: 0.10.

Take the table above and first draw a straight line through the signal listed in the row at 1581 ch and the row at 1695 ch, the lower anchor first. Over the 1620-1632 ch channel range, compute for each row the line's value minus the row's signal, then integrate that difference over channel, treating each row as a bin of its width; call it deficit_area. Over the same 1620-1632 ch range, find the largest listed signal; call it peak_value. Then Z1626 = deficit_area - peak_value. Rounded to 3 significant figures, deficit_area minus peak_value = -261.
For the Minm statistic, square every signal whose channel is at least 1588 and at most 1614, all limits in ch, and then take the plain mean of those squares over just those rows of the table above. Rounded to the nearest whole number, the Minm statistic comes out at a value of 2597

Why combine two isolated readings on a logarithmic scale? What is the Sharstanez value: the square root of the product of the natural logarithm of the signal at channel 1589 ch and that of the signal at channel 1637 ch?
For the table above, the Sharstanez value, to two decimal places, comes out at 3.89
